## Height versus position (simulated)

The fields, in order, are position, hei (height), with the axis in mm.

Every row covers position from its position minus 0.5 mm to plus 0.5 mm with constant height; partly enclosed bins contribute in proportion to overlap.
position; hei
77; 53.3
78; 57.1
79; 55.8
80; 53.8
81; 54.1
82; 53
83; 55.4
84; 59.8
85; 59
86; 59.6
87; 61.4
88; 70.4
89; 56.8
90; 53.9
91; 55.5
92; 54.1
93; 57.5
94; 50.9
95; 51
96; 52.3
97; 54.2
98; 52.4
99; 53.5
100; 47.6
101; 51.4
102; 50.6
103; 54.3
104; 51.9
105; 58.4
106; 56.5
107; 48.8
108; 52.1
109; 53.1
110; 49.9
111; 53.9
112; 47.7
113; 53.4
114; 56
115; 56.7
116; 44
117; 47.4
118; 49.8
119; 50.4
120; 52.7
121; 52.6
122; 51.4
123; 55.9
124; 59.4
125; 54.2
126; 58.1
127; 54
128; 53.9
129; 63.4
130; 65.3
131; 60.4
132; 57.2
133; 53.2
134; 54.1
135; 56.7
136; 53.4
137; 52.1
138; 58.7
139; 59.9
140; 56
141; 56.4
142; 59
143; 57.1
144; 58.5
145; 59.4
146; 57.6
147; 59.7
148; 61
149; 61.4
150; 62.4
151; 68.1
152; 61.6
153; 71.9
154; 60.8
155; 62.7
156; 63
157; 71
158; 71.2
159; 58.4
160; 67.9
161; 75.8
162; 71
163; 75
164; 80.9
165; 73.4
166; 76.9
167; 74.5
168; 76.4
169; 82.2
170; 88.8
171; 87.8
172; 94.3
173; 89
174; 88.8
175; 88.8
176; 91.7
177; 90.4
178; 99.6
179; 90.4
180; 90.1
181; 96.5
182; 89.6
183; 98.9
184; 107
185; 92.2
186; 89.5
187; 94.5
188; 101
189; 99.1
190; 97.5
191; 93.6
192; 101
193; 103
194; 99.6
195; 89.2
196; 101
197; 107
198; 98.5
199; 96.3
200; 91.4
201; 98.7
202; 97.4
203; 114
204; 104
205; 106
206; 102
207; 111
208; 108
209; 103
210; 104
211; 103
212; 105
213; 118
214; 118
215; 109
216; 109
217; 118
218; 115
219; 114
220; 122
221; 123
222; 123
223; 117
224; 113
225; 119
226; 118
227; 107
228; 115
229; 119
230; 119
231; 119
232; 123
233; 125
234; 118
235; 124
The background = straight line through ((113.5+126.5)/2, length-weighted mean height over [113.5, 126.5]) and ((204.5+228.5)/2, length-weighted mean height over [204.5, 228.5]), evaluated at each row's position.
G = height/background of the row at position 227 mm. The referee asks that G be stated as 0.90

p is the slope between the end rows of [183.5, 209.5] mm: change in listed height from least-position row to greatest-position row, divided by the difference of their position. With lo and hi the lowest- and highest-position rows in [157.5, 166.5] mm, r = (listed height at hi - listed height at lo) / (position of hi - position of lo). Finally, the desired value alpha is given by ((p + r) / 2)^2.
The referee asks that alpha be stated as 0.08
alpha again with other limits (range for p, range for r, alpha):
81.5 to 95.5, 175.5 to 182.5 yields 0.06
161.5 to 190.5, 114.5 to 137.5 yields 0.14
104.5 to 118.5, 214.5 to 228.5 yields 0.01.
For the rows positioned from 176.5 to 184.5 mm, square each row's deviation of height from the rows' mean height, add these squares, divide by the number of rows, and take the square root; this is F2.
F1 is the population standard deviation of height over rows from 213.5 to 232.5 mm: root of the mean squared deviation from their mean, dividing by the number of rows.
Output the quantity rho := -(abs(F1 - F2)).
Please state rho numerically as -1.23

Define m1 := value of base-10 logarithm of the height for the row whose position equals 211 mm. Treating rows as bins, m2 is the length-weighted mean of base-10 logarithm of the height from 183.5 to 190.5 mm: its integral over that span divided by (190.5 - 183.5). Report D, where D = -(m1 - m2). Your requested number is -0.03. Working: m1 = 2.01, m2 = 1.99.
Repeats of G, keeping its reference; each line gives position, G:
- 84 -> 1.94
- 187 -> 1.00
